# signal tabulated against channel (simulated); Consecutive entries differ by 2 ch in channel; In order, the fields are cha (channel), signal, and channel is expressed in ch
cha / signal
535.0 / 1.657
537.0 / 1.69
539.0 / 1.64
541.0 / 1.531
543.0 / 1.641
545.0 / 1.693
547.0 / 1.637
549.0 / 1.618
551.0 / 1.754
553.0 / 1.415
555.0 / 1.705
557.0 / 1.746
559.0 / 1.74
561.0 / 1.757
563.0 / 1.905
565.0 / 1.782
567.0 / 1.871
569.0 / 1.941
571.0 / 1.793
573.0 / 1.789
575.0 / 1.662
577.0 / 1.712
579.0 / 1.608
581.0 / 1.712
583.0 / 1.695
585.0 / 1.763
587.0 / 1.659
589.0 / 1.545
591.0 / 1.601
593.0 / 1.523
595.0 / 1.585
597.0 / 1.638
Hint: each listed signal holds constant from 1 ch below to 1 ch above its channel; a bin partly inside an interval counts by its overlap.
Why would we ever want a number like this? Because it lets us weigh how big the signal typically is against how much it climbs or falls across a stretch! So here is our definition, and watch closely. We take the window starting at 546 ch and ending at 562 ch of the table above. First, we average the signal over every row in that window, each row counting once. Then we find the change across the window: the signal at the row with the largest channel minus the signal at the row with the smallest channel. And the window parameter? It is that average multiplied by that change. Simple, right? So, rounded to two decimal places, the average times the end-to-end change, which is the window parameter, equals 0.20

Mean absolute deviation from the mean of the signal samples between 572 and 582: 0.0493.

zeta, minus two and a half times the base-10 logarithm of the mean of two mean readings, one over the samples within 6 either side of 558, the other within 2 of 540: -0.543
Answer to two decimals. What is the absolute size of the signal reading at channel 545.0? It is 1.69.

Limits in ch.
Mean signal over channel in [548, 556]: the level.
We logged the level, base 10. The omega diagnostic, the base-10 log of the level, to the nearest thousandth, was 0.210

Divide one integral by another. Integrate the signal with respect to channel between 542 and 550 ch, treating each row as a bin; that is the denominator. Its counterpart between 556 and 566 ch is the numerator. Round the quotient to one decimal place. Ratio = 1.4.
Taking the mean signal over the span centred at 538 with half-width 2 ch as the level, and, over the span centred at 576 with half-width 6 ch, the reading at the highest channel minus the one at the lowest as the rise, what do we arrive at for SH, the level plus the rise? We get 1.58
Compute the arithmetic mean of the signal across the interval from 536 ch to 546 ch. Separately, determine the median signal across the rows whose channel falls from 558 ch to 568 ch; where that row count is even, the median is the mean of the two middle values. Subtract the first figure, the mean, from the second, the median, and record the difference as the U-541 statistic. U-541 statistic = 0.14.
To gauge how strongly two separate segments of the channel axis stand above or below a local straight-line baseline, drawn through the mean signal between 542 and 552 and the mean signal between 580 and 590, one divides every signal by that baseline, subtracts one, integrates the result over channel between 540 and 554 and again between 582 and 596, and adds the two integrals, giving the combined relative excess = -0.9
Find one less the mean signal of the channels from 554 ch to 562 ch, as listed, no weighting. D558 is -0.74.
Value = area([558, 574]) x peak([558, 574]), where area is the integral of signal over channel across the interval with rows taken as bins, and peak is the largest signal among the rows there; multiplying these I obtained 56.6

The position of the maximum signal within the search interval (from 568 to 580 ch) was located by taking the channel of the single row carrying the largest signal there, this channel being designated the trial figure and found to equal 569.0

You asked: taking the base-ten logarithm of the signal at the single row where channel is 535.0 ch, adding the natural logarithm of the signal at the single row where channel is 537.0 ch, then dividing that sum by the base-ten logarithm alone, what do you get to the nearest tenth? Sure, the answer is 3.4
